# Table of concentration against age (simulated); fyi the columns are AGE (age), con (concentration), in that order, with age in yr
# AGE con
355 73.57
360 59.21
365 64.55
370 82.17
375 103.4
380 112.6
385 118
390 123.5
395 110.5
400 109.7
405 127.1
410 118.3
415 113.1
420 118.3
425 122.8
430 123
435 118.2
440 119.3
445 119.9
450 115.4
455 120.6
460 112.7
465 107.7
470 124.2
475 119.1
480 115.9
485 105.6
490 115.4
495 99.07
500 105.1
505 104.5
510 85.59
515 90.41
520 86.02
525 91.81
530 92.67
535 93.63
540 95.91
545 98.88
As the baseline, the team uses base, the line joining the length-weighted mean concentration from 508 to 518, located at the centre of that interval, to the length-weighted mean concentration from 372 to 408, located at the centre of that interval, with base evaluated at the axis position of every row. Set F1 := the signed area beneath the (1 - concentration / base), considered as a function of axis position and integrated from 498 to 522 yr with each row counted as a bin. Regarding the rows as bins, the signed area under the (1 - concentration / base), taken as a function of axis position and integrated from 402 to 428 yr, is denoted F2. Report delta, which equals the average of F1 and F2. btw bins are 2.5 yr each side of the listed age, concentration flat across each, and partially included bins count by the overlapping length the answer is -2.0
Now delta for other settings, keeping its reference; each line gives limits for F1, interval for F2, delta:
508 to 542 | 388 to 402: -1.2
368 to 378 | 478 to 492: -0.3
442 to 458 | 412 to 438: -2.8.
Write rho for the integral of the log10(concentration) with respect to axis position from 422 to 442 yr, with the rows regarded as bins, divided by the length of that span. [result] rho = 2.082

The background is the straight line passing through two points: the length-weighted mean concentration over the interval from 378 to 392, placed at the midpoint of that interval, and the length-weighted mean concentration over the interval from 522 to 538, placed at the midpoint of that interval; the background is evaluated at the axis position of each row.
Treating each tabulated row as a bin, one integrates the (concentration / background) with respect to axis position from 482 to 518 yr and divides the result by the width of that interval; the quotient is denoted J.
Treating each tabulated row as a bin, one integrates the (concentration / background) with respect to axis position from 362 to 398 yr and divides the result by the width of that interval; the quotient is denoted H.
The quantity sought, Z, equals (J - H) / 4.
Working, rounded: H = 0.86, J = 1.03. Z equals 0.043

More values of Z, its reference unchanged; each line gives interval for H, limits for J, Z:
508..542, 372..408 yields 0.001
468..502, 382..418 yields -0.025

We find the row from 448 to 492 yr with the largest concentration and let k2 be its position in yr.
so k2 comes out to 470 yr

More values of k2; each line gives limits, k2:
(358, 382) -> 380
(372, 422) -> 405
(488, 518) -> 490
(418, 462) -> 430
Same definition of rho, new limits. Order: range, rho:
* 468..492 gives 2.063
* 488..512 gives 2.007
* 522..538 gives 1.967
